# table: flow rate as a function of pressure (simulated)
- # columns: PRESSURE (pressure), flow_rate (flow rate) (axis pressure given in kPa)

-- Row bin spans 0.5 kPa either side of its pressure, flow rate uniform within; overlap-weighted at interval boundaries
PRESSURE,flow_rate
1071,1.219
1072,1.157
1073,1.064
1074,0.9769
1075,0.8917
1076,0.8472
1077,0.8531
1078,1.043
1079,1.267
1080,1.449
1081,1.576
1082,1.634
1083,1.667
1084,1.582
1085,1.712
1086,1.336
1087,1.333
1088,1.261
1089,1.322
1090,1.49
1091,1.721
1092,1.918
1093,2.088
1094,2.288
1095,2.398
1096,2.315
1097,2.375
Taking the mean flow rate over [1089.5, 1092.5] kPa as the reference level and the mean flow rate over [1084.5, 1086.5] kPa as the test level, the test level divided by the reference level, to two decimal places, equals 0.89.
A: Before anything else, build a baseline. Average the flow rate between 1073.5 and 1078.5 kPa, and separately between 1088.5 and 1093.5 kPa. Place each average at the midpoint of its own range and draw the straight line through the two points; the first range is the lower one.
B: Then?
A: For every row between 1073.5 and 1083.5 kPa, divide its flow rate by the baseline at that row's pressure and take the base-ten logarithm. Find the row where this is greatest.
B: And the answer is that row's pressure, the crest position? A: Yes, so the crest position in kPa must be 1081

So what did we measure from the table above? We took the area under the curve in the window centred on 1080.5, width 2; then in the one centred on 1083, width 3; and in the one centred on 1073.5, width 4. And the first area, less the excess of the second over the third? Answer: 2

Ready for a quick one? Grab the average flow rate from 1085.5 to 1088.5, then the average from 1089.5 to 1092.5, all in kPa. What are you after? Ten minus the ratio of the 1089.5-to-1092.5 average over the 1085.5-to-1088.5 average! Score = 8.69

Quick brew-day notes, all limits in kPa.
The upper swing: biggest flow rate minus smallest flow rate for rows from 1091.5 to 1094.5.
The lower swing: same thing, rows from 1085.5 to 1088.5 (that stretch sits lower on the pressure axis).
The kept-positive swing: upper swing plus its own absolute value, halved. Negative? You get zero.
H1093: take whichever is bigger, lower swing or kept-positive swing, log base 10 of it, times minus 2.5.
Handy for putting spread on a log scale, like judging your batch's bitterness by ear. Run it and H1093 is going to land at 1.1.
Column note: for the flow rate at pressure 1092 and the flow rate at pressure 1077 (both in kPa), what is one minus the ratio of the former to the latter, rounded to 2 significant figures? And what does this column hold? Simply -1.2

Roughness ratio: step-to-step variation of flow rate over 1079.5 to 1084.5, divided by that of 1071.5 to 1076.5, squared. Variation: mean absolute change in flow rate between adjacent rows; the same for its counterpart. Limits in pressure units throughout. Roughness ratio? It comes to 0.96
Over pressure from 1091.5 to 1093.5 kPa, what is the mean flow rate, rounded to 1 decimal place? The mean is 2.0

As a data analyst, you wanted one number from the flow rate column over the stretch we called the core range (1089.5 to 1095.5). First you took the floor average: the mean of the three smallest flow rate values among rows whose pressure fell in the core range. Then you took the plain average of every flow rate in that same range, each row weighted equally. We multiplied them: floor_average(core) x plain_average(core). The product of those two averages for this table 3.4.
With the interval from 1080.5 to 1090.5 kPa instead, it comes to 1.9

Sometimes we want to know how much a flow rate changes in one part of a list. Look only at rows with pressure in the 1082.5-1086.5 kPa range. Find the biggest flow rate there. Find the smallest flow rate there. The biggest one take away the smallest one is 0.38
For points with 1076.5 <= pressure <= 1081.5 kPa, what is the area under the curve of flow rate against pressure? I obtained 6.2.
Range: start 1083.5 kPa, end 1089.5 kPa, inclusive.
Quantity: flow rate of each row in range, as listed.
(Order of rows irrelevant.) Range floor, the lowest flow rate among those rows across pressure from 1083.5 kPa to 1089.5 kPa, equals 1.261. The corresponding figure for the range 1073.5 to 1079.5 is 0.8472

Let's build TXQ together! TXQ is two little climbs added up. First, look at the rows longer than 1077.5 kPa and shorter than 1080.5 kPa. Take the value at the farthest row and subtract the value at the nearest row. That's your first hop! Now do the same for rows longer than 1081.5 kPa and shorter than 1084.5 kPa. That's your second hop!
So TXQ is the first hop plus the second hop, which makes 0.4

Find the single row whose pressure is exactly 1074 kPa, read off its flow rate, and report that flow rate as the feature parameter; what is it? 0.9769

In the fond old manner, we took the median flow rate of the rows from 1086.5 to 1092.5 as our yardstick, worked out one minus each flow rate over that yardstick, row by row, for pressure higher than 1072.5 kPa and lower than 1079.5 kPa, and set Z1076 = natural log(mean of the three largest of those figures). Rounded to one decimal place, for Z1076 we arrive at -0.9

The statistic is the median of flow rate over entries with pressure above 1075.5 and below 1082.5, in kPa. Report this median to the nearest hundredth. 1.27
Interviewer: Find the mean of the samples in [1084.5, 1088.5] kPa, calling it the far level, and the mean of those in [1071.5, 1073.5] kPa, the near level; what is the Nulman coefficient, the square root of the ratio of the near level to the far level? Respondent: 0.89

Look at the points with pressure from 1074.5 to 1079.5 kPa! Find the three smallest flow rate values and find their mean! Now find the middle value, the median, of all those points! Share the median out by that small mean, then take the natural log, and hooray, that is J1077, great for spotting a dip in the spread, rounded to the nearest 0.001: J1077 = 0.032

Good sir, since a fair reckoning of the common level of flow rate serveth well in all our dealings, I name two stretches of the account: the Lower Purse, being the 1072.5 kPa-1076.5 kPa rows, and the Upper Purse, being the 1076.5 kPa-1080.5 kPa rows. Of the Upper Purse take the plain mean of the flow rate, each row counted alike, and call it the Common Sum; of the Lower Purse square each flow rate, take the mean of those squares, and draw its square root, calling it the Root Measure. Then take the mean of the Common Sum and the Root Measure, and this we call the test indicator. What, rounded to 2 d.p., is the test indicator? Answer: 1.05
